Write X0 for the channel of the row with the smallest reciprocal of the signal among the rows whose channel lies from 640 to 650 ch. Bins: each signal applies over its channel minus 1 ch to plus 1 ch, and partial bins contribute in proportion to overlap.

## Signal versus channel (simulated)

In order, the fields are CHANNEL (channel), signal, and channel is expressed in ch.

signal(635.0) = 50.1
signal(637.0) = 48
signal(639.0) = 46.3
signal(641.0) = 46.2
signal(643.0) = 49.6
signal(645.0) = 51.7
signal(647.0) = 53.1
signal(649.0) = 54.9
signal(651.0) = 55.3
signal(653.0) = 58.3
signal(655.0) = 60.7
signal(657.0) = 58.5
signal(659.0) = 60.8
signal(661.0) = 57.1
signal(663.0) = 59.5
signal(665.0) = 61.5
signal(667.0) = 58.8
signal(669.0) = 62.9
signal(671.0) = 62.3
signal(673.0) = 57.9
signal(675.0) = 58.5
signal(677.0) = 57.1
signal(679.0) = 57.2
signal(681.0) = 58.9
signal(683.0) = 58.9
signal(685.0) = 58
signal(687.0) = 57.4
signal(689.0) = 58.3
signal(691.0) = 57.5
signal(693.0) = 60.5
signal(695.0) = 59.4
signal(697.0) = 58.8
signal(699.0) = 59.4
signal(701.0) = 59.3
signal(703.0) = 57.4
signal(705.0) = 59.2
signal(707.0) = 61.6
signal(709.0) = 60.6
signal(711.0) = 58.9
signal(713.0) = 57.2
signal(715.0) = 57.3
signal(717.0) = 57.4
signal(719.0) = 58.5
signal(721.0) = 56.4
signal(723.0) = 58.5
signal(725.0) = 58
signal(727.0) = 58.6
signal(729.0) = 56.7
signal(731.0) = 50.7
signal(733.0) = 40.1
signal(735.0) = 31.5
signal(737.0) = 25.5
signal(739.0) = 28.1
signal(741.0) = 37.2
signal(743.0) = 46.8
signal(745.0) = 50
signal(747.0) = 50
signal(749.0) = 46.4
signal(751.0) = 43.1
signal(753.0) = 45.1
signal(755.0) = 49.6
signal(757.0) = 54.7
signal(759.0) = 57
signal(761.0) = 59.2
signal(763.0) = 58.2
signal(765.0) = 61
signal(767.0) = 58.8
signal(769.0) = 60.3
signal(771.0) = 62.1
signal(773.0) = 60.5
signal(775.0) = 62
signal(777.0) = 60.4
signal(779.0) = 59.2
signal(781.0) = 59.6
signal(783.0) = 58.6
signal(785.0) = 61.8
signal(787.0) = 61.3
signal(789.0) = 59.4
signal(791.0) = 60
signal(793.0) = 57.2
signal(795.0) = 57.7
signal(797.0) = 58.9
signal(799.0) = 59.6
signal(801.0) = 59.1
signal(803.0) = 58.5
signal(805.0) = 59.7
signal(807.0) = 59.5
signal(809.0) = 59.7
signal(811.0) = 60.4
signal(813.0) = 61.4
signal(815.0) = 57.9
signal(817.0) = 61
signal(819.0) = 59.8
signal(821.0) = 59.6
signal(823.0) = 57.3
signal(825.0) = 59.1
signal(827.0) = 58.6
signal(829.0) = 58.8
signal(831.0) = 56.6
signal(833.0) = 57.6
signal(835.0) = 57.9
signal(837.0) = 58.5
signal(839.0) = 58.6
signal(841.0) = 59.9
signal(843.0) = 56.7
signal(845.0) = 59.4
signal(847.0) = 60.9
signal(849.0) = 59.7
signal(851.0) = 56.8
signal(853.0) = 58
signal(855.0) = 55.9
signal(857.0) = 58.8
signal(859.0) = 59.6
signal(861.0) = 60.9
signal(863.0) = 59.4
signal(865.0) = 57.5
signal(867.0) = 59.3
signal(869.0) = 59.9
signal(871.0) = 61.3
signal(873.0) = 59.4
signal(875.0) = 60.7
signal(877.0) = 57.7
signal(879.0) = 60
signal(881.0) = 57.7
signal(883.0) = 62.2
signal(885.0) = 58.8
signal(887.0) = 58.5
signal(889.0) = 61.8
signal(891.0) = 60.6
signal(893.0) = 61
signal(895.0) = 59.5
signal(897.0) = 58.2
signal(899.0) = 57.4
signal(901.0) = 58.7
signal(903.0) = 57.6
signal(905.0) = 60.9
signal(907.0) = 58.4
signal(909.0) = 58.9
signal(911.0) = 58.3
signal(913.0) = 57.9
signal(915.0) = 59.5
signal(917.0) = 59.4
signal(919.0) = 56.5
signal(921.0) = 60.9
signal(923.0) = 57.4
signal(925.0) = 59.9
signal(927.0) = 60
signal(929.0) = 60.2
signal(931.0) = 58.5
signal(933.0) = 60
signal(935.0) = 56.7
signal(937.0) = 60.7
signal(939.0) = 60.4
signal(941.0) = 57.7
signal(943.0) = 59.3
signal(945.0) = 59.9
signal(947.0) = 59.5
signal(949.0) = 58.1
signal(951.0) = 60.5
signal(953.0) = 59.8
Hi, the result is 649.0 ch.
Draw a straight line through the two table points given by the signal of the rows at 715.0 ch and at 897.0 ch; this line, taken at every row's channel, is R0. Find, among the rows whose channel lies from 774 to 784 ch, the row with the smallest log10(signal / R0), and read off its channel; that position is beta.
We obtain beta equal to 783.0 ch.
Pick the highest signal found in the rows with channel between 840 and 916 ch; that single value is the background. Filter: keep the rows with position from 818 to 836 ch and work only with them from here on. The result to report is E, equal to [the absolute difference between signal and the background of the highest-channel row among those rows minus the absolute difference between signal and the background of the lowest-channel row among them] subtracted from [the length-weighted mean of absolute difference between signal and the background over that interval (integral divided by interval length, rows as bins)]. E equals 1.9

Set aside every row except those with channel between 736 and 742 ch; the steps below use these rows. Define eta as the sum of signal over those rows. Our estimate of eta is 91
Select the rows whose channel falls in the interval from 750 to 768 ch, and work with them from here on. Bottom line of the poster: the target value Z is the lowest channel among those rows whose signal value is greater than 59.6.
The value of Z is 765.0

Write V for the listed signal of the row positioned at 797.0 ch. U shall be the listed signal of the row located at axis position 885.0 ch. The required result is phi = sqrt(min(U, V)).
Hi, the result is 7.67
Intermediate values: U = 58.8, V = 58.9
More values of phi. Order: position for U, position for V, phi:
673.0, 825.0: 7.61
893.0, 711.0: 7.67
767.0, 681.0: 7.67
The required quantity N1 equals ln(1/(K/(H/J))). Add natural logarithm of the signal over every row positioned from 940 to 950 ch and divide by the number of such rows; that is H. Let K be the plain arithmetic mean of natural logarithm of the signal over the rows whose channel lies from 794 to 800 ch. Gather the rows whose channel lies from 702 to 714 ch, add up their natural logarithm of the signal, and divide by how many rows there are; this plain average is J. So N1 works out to -1.41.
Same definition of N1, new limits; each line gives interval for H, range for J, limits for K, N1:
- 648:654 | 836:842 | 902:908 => -1.42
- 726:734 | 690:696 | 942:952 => -1.44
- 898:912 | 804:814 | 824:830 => -1.41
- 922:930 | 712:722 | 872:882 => -1.40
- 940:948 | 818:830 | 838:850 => -1.41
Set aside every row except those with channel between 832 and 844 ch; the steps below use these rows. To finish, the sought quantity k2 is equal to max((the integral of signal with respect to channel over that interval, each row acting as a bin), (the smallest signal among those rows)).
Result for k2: 698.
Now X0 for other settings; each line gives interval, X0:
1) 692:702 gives 693.0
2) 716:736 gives 727.0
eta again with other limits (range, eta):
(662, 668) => 180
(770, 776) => 185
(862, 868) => 176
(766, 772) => 181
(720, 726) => 173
